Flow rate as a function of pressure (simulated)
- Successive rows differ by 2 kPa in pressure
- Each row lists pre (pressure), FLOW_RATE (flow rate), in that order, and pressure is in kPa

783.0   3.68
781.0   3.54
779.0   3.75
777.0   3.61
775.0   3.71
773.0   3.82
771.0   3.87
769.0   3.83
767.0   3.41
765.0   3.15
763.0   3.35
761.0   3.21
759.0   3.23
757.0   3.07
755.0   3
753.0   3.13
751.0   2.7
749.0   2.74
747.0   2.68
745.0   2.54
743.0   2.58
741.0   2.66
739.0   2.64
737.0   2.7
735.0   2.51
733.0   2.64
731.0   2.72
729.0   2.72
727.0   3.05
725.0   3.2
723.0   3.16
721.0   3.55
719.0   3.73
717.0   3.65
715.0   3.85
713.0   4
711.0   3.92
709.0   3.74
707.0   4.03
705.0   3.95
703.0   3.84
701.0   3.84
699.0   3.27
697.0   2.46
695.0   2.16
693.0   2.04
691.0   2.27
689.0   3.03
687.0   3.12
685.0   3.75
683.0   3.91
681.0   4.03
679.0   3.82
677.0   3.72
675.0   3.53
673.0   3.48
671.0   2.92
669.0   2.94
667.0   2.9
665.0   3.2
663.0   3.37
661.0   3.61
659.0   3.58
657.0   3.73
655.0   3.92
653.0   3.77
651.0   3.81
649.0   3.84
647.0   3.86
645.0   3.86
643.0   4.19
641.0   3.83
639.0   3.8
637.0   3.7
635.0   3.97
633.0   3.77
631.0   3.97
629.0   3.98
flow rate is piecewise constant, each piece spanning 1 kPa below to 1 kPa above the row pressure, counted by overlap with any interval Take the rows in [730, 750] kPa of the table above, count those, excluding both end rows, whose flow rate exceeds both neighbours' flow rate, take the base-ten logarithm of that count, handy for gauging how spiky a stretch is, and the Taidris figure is 0.30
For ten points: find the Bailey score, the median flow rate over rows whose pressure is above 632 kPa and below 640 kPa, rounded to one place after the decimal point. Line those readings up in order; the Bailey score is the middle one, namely 3.8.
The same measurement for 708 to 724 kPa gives 3.7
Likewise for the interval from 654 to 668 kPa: 3.6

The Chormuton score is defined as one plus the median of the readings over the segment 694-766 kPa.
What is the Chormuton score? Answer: 4.1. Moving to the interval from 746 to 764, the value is 4.1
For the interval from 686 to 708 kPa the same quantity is 4.1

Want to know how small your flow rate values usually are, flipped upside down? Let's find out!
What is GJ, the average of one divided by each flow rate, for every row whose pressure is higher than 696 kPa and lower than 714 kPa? 0.279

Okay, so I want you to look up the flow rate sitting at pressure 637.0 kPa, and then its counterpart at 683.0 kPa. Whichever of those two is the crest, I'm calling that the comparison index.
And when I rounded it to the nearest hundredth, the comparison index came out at 3.91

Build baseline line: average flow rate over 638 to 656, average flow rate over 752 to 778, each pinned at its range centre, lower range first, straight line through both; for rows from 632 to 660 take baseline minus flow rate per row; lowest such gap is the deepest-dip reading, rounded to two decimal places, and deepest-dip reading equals -0.30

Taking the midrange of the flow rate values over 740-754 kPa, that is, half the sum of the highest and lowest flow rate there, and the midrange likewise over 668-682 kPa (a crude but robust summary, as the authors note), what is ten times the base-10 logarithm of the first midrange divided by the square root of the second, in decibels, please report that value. 1.8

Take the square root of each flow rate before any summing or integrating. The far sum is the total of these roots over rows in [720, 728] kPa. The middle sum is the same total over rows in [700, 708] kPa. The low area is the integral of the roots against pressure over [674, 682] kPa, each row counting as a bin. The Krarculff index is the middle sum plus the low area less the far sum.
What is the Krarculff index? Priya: 16.3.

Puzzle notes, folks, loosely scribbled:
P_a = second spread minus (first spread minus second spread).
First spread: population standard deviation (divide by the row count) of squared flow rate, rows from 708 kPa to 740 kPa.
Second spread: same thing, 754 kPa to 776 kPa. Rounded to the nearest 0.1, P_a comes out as 1.0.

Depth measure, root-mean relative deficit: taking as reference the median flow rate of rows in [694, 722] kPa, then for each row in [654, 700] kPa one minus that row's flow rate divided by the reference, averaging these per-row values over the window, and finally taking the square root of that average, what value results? 0.38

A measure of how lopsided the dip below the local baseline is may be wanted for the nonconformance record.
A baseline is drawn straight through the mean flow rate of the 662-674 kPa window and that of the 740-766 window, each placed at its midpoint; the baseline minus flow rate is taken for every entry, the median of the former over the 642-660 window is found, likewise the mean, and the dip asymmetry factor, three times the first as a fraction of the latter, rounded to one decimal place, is 3.0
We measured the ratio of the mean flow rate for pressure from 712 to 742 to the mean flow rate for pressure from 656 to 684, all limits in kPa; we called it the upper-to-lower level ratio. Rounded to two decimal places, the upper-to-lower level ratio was 0.90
